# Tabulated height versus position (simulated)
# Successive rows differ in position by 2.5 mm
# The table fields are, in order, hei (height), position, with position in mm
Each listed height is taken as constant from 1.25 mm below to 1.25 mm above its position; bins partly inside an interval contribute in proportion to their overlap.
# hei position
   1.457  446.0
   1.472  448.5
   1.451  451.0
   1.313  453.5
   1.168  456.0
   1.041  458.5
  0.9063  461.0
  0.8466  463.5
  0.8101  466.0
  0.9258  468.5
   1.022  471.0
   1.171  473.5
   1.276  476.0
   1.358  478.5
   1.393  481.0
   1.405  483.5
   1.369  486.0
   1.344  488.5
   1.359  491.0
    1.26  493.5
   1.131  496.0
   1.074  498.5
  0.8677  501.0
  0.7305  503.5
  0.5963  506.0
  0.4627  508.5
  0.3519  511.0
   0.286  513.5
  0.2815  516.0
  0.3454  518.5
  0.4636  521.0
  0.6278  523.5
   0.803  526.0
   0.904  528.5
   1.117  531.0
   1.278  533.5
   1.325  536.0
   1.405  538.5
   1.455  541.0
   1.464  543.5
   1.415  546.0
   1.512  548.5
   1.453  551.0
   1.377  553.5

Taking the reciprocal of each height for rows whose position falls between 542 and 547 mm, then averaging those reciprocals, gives 0.69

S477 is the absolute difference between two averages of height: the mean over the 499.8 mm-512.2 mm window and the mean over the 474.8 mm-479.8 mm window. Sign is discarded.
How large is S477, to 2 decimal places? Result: 0.72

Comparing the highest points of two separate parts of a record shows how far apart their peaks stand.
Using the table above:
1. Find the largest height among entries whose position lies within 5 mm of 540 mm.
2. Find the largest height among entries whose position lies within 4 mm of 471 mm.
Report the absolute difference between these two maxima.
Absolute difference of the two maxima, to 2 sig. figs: 0.29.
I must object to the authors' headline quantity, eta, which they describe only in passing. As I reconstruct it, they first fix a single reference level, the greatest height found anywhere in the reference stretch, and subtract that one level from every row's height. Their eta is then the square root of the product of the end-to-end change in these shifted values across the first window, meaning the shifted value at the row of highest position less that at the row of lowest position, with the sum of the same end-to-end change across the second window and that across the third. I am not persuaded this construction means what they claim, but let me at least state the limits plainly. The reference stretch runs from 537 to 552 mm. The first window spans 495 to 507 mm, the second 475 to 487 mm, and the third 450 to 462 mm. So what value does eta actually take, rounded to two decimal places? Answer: 0.49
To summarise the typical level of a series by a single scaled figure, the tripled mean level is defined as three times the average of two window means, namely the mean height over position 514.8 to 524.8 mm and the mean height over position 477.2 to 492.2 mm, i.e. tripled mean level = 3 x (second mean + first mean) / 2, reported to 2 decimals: 2.70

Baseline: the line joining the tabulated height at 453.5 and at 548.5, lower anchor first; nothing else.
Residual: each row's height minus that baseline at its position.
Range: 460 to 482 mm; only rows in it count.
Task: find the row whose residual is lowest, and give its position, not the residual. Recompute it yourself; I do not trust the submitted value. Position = 466.0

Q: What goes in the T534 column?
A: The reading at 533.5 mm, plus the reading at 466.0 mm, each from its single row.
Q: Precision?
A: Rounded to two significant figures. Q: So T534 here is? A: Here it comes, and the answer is 2.1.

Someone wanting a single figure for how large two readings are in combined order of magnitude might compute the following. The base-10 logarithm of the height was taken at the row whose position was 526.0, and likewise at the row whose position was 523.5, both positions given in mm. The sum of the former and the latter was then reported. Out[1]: -0.30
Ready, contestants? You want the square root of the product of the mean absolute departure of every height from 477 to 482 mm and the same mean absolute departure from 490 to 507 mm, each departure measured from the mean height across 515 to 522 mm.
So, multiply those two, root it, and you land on 0.80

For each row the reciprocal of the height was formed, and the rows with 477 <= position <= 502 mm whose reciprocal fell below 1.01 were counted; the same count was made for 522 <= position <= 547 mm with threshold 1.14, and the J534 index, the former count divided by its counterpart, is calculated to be 1.1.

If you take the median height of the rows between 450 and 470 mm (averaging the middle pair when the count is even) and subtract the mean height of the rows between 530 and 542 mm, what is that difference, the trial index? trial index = -0.3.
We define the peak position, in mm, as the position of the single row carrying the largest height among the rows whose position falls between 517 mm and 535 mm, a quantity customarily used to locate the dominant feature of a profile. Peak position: 533.5 mm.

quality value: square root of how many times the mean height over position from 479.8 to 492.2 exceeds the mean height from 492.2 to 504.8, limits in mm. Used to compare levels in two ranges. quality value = 1.16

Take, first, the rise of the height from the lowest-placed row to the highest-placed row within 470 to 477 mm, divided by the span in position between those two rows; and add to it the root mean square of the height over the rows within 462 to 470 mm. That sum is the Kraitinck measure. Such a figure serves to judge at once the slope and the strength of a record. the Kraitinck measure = 0.91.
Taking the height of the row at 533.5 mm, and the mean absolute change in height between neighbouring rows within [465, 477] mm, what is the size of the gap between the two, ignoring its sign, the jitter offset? 1.2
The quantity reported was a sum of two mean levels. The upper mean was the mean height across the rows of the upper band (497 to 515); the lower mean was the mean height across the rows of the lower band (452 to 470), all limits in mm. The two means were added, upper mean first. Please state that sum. 1.6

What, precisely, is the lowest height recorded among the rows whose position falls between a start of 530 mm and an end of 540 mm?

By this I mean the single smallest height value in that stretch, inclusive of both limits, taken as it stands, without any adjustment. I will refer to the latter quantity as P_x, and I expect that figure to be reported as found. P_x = 1.117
